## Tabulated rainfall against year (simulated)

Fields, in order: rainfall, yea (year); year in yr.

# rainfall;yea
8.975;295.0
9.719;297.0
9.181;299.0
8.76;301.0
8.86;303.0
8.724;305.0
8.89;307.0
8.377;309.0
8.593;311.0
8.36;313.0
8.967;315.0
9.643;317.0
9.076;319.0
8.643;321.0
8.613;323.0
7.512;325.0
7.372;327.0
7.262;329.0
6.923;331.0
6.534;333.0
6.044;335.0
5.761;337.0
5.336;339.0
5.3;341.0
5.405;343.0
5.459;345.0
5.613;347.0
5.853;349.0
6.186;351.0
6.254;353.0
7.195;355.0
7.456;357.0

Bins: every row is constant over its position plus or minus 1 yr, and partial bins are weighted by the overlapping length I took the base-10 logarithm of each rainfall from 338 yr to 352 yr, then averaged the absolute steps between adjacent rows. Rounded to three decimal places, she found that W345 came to 0.012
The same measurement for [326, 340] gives 0.023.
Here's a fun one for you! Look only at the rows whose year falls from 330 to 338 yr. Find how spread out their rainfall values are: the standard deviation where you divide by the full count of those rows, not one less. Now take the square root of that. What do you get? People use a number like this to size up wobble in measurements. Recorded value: 0.67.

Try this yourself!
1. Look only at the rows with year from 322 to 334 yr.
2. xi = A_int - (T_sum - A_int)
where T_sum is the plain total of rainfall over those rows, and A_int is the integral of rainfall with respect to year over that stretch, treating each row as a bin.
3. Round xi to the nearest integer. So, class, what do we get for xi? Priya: 133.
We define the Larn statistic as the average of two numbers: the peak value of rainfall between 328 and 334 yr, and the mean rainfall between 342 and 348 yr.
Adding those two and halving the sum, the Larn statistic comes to 6.4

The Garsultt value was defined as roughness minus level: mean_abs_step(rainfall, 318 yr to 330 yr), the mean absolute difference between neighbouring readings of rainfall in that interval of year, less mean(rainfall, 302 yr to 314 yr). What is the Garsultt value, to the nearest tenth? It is -8.3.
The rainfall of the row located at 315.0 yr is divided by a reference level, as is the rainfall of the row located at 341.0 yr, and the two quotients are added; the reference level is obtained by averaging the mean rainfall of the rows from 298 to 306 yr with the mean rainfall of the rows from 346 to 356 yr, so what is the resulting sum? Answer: 1.9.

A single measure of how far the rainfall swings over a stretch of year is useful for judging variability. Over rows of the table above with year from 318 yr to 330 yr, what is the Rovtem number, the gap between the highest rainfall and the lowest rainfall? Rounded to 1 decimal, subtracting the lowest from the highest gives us 1.8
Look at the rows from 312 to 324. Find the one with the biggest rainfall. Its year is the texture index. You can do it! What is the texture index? 317.0 yr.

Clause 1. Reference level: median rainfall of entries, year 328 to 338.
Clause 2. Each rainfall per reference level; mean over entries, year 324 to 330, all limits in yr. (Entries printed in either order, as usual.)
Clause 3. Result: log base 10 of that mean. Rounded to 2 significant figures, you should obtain 0.053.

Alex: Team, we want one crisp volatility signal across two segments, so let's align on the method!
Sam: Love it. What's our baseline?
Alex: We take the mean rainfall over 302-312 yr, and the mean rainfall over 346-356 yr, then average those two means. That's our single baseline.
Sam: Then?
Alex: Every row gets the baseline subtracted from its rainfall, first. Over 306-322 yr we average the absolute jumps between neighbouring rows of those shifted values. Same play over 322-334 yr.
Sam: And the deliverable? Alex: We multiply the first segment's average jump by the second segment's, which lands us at 0.19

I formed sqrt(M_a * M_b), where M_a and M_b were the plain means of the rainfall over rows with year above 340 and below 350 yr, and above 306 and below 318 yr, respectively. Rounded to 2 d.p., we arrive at 6.98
